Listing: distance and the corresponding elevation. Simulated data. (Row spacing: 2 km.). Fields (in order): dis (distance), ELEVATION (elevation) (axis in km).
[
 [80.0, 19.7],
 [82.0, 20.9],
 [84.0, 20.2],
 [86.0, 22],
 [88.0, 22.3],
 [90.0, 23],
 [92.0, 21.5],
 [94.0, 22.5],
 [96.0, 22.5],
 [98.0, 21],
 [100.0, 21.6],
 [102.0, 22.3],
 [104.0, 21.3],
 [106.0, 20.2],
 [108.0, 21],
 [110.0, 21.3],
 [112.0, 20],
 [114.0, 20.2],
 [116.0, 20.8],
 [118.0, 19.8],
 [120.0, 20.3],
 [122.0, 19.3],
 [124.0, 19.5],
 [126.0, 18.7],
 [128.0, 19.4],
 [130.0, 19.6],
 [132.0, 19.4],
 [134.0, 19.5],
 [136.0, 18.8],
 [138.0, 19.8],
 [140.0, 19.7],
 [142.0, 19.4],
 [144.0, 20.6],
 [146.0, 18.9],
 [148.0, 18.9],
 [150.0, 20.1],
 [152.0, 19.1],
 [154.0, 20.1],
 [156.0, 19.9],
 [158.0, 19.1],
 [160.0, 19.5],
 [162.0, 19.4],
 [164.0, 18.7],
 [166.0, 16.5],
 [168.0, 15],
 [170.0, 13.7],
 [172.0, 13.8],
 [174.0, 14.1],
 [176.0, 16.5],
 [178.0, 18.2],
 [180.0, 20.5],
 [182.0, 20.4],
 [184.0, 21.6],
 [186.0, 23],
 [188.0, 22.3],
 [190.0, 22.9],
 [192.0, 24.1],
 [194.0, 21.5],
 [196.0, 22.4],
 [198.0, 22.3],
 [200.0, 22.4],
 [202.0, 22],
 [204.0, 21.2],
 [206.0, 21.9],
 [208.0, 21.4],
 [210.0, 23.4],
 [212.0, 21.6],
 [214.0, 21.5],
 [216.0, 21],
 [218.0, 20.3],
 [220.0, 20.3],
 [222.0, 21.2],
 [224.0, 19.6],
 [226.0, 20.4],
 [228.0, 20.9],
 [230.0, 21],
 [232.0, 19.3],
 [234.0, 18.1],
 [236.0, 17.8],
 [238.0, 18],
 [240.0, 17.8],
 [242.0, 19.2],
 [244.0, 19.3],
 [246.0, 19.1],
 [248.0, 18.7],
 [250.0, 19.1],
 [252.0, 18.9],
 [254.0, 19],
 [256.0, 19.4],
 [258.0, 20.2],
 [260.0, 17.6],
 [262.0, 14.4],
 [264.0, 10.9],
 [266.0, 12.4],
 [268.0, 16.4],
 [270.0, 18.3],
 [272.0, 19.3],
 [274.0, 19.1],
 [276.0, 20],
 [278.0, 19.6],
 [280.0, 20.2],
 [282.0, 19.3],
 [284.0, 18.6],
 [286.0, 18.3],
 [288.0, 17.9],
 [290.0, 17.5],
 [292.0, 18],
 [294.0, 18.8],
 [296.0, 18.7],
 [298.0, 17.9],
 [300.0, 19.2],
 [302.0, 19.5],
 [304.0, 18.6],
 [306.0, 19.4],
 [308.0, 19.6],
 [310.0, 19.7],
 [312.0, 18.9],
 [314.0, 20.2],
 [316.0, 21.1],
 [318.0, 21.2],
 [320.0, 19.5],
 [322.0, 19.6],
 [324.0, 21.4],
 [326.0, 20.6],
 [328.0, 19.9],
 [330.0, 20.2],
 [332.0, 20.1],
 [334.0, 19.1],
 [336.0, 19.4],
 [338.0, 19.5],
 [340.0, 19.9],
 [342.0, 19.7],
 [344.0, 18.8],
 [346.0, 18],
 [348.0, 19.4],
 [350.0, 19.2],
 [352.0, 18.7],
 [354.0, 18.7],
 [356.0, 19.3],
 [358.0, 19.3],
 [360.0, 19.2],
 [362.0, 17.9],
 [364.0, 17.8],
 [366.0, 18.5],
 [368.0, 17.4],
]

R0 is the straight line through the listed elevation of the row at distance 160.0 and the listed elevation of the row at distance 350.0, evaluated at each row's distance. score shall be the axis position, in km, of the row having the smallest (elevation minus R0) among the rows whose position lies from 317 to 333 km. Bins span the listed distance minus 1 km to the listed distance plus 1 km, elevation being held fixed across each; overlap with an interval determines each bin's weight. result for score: 320.0 km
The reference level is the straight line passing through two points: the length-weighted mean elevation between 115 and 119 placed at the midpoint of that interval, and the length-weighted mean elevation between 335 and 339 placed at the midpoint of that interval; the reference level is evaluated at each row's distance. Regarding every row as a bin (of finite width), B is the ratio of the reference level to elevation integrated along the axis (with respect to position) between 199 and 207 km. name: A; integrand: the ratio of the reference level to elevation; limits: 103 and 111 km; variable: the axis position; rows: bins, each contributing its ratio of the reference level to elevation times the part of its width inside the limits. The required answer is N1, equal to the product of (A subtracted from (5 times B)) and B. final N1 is 210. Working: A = 7.8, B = 7.3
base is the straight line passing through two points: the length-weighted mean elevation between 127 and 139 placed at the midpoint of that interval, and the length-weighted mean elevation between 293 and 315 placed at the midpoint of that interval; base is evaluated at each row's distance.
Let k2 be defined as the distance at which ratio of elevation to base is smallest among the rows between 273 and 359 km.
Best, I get 290.0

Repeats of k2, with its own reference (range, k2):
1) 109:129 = 126.0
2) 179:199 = 182.0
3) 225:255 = 236.0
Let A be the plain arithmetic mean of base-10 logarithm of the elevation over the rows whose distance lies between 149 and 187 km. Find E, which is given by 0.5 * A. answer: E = 0.630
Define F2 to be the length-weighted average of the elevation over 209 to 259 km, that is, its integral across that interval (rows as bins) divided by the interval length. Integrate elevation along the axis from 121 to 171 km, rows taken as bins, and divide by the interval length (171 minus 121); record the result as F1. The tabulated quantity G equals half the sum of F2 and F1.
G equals 19.4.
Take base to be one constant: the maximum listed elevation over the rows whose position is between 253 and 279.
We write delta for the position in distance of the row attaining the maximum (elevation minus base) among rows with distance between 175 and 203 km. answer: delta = 192.0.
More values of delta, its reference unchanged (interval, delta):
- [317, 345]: 324.0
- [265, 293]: 280.0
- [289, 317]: 316.0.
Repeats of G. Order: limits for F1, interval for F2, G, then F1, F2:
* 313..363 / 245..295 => 18.8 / 19.6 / 18.0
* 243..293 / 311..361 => 18.8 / 18.1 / 19.6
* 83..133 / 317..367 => 20.1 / 20.8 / 19.4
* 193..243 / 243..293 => 19.4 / 20.7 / 18.1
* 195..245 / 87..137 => 20.6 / 20.6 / 20.6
